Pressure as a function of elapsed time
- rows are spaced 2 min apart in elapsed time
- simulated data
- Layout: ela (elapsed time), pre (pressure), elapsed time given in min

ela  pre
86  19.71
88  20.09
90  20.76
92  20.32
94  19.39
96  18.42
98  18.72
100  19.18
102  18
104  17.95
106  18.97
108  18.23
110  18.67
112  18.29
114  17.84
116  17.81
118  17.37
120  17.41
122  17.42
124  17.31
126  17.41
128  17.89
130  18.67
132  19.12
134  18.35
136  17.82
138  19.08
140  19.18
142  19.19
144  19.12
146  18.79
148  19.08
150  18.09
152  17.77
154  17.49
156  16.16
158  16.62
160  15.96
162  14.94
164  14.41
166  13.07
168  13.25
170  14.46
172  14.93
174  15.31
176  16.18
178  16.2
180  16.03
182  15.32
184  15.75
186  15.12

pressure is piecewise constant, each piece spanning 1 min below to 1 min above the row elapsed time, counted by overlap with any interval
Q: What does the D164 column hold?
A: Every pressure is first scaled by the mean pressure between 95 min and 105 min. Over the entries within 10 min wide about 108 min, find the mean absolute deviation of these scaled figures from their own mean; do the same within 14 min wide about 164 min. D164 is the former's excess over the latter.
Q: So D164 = -0.037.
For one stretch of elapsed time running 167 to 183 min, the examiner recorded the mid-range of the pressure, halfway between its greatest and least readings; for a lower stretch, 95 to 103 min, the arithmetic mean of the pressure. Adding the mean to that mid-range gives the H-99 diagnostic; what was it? 33.3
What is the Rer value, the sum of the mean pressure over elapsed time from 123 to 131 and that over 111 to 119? 35.6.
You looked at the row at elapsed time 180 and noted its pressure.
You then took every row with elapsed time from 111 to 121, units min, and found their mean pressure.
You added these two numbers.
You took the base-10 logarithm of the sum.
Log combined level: 1.53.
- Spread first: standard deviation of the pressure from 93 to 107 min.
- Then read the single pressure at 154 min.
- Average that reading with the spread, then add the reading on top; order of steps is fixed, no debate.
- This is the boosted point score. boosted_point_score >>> 26.5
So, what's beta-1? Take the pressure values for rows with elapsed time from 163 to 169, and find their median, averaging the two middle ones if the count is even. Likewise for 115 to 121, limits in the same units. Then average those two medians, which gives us 15.3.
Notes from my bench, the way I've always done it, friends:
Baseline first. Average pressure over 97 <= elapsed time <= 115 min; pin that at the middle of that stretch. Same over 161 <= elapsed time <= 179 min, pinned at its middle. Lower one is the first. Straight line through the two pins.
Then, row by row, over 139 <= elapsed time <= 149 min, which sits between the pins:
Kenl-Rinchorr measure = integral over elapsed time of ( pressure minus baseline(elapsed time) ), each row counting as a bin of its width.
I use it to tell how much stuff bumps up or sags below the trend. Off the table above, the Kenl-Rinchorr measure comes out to 28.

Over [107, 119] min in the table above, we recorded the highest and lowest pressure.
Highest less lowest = 1.3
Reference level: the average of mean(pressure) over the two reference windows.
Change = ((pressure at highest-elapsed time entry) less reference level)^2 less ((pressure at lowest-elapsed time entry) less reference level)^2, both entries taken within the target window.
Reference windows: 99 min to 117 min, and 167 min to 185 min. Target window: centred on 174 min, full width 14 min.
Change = -12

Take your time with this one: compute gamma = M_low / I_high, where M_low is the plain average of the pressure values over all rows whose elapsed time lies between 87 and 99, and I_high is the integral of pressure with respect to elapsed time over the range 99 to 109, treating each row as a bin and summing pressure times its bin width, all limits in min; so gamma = 0.106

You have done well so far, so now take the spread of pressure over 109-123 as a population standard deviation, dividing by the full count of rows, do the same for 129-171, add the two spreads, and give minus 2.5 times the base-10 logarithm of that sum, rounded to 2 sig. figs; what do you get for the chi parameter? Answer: -0.99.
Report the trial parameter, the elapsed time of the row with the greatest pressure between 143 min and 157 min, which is 144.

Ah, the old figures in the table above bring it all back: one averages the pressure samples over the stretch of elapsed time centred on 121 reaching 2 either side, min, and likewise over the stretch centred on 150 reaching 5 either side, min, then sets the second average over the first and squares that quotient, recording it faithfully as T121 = 1.10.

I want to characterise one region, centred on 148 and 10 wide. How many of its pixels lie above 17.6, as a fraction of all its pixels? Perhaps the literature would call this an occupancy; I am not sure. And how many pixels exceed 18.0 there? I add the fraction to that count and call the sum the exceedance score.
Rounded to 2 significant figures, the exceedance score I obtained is 5.0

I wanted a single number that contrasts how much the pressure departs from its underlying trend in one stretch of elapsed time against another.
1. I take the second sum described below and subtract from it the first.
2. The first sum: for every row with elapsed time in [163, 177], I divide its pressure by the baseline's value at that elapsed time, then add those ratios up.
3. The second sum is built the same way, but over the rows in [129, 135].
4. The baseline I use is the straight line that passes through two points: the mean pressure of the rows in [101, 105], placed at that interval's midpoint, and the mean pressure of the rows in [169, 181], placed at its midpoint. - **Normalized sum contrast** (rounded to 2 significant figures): -3.2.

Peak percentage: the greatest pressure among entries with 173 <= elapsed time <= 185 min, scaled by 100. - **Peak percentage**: 1620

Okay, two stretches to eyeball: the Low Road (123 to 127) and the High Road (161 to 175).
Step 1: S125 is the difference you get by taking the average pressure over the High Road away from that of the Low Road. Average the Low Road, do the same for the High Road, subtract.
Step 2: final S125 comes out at 3.0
